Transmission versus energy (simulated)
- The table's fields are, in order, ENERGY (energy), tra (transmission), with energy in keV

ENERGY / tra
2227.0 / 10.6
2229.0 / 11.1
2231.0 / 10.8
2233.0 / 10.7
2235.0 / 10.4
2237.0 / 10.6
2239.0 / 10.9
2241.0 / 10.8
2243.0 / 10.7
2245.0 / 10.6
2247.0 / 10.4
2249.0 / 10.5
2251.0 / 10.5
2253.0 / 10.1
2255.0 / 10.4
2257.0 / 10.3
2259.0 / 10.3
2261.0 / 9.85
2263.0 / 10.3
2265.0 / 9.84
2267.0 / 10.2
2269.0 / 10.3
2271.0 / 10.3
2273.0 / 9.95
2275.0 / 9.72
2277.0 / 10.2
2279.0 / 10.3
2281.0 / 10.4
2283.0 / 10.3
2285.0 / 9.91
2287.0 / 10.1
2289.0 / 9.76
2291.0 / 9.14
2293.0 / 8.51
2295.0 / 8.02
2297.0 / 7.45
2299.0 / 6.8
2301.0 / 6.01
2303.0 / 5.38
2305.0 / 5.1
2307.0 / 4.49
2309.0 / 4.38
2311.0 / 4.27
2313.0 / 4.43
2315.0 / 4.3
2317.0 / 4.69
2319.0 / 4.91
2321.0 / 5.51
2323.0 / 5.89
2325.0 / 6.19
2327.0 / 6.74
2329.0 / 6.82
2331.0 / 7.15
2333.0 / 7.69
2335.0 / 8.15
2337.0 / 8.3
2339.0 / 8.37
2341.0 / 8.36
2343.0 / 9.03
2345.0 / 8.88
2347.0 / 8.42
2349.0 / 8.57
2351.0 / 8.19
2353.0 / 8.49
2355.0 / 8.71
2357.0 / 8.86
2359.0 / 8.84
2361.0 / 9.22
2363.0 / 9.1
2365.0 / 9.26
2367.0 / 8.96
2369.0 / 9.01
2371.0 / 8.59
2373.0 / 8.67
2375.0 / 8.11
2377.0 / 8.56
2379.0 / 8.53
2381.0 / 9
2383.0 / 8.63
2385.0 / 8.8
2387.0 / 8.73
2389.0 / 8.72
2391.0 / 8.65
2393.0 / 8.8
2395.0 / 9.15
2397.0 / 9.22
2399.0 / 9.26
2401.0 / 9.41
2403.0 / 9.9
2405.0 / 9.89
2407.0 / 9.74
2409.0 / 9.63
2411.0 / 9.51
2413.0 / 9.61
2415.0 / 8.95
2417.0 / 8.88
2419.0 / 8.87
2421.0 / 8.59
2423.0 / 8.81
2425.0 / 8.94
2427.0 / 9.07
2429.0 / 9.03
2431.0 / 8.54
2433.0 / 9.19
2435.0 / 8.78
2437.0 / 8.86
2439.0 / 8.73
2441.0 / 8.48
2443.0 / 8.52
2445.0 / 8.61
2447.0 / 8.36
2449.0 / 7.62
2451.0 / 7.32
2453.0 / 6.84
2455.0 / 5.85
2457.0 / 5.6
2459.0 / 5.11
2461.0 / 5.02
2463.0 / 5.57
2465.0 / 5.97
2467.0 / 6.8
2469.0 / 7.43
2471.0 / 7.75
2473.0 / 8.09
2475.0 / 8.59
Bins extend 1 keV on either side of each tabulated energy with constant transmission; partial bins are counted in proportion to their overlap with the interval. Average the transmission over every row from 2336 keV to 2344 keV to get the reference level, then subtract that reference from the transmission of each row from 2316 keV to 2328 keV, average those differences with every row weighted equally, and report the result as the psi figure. -3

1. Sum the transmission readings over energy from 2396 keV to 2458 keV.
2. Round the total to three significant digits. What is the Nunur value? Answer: 269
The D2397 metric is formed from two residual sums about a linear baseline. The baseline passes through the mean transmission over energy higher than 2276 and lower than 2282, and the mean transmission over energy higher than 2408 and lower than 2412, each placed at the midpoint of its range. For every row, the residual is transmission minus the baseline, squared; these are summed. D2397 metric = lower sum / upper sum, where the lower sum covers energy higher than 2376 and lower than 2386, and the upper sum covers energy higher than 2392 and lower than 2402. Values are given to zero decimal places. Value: 4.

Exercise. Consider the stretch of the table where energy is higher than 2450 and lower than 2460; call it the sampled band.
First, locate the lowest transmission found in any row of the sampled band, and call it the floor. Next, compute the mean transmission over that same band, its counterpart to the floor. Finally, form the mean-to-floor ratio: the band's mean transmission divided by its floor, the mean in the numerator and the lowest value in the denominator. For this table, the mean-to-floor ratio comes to 1.20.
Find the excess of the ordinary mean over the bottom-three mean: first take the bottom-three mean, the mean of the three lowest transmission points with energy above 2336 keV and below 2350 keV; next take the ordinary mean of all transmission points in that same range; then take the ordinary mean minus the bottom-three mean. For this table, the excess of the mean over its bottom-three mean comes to 0.22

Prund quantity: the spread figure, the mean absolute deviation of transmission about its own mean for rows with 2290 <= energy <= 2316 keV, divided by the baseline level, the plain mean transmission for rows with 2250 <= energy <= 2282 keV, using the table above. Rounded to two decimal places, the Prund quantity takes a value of 0.15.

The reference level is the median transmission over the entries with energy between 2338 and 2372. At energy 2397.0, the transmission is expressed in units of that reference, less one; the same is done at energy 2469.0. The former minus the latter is 0.20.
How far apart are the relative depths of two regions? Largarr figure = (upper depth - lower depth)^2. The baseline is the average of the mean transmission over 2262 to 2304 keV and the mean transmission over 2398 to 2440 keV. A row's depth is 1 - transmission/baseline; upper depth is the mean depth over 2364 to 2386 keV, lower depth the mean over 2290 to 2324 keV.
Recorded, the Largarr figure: 0.100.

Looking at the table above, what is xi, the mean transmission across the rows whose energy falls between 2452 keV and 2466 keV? 5.7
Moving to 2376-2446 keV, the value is 9.0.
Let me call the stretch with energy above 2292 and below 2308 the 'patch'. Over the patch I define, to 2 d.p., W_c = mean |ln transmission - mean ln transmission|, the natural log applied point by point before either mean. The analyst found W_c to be 0.19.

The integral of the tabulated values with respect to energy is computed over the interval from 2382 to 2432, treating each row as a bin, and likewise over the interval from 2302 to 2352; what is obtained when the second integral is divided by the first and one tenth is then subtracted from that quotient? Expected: 0.62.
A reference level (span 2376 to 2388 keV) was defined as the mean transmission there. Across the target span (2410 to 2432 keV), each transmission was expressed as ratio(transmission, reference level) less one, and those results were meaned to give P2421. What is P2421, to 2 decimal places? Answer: 0.03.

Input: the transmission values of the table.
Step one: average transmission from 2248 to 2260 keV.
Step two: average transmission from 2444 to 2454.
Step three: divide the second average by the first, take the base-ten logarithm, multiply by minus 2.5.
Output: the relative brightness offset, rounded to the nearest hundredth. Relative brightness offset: 0.31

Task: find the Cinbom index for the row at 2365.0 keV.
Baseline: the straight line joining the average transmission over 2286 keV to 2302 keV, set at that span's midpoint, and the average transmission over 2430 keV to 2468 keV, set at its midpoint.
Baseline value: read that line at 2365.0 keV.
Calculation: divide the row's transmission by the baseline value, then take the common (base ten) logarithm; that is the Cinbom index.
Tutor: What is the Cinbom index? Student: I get 0.073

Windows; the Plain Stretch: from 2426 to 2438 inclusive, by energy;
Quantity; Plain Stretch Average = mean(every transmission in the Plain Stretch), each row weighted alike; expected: 8.9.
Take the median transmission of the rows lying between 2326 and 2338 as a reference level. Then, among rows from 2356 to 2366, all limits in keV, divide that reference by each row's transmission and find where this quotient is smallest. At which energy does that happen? 2365.0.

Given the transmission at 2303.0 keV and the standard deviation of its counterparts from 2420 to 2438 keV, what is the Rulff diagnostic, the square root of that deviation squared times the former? 0.5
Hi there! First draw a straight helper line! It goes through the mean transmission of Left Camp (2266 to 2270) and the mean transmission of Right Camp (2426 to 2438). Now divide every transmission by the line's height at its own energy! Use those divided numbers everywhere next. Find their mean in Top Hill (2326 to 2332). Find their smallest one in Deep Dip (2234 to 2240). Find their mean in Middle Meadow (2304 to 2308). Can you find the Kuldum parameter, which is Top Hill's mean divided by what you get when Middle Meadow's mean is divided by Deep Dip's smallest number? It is 1.5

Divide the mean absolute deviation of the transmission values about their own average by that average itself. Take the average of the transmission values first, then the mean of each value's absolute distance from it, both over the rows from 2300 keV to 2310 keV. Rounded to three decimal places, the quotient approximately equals 0.100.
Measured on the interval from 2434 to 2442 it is 0.013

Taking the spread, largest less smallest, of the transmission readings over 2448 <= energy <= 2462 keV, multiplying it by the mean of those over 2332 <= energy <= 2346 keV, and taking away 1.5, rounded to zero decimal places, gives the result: 20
